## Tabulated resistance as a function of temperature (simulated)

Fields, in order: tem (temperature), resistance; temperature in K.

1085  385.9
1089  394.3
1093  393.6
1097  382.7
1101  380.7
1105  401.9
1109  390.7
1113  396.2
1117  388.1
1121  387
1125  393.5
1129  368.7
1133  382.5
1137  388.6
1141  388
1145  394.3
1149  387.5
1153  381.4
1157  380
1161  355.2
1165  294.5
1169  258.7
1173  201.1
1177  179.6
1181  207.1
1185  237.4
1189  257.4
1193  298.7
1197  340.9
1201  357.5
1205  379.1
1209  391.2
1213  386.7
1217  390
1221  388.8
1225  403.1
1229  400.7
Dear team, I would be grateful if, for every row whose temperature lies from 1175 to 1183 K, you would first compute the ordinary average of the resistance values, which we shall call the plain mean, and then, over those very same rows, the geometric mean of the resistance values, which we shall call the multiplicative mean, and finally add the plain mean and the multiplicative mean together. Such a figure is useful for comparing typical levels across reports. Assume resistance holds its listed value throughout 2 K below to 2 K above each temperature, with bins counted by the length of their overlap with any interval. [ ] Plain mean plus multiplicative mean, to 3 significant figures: 386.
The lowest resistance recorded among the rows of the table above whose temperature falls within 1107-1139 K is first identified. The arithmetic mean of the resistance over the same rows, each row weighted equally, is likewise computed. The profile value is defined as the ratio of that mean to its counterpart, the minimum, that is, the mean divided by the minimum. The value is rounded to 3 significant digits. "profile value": 1.05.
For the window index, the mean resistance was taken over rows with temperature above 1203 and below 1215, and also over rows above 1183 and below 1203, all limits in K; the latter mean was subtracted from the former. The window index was 87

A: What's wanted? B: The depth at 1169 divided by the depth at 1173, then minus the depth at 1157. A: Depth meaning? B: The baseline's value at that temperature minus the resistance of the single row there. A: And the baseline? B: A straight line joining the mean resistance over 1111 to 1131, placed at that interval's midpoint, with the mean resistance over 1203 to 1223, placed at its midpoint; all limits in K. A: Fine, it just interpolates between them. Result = -6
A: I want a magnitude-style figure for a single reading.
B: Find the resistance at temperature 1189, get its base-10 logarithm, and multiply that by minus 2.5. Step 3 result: -6.0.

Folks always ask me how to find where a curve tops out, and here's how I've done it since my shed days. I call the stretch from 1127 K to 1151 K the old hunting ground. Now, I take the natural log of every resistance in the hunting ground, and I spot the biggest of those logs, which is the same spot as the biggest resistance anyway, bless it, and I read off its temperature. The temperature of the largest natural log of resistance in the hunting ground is 1145 K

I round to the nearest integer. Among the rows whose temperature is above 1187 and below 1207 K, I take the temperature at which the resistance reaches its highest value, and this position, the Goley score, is 1205 K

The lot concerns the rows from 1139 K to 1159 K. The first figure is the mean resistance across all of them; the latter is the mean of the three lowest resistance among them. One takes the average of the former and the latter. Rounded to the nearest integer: 385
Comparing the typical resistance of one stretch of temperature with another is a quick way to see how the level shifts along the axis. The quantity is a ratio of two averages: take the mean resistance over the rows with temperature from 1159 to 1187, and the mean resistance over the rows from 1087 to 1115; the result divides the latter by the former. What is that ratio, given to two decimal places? 1.58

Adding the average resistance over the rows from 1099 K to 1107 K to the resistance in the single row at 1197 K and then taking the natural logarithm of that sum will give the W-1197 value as 6.60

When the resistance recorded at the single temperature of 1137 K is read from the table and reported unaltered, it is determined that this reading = 388.6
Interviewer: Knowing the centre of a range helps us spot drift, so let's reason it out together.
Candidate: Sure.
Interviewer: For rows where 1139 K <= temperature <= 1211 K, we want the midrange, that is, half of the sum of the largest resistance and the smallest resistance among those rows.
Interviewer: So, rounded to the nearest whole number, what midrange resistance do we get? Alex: 287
